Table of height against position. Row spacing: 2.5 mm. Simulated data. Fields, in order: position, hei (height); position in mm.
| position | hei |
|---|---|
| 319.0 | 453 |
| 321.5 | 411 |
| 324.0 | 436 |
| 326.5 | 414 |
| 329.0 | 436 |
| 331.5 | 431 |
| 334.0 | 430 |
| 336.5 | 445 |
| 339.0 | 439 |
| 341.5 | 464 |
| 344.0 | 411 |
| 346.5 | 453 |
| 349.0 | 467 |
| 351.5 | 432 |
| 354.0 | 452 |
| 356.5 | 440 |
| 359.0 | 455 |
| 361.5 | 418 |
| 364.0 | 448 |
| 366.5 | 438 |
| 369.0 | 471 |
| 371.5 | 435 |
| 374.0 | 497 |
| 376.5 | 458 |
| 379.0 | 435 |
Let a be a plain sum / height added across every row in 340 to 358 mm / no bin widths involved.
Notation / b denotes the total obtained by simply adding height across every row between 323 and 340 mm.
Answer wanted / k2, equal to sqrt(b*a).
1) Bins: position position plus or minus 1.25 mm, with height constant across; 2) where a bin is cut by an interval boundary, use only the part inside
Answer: 3075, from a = 3119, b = 3031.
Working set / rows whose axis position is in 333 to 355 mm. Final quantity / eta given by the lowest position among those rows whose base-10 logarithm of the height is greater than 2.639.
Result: 336.5 mm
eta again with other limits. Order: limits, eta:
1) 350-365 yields 354.0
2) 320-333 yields 324.0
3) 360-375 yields 364.0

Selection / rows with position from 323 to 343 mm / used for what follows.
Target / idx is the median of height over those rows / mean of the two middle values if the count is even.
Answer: 436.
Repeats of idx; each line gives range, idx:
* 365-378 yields 458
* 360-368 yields 438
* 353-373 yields 444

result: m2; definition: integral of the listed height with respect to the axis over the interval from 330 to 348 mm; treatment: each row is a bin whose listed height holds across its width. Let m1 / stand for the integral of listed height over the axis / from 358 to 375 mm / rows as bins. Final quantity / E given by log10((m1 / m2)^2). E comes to -0.0269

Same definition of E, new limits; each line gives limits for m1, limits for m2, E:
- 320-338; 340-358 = -0.0320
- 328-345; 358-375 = -0.0275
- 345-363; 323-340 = 0.0734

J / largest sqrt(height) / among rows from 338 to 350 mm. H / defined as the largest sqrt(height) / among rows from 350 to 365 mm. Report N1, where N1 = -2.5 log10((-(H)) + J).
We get 1.4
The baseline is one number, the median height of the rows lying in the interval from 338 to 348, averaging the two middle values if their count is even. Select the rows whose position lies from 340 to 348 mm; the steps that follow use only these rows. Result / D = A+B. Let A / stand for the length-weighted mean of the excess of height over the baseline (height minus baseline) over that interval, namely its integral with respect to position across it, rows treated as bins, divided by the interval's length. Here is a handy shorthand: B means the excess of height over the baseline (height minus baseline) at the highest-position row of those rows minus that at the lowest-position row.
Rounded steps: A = -3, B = -11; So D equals -14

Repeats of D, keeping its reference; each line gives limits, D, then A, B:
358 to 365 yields -13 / -6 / -7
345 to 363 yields -36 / -1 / -35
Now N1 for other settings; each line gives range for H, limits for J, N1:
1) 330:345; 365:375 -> 0.3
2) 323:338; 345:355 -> 0.7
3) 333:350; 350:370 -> 2.6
